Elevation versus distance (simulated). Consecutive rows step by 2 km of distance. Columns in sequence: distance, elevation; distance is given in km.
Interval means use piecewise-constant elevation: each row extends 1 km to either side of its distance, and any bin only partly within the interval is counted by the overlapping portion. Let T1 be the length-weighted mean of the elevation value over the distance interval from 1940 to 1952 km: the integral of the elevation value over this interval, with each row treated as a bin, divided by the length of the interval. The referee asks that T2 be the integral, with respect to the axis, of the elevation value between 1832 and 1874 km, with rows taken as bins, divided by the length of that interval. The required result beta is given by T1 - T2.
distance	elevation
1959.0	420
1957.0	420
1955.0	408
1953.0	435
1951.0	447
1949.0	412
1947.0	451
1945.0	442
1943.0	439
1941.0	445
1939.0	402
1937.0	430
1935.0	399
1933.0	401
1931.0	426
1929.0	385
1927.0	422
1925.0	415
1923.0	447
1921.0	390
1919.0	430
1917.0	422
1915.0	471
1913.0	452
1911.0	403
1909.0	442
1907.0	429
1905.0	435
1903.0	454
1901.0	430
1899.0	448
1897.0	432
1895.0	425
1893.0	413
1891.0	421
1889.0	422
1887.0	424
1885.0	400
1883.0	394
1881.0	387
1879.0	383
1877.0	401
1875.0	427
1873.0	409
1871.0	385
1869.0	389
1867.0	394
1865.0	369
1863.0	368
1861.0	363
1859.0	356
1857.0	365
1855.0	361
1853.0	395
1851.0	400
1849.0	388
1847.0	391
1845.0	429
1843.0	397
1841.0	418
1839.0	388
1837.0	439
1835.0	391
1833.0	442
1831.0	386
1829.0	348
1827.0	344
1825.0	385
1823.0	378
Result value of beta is 47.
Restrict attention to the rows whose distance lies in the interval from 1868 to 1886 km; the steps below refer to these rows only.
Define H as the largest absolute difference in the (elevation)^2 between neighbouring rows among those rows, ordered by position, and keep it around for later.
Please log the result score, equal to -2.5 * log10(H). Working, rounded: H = 21528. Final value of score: -10.8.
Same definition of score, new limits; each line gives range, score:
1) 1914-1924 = -11.7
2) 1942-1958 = -11.3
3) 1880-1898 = -10.7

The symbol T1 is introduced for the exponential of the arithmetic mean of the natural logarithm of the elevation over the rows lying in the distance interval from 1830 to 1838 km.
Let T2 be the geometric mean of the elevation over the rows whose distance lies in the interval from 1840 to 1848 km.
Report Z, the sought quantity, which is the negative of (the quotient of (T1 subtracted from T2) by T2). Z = 0.01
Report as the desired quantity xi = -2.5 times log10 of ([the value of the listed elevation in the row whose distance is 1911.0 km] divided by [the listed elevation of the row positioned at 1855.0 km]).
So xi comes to -0.12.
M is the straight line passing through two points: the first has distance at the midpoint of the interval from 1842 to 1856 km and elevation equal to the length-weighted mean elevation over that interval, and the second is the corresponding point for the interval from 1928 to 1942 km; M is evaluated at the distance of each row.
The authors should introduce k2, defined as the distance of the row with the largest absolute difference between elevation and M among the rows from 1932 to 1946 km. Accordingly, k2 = 1941.0 km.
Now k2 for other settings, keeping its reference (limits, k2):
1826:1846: 1833.0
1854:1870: 1859.0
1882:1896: 1887.0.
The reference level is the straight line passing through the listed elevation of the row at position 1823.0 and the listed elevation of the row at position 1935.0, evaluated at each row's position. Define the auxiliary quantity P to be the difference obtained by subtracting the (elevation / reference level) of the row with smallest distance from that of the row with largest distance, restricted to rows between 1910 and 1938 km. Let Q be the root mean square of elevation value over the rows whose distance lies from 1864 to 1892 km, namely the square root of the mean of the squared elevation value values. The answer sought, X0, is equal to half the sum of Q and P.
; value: 200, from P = 0.06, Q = 401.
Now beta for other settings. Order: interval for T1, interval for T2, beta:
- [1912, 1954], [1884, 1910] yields -2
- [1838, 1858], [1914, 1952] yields -32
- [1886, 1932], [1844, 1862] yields 45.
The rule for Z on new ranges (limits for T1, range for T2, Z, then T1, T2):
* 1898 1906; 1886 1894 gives 0.05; 442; 420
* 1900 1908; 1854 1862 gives 0.21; 437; 361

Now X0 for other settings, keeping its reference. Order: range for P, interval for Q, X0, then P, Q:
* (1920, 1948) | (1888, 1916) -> 217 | 0.14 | 434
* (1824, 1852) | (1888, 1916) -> 217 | 0.03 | 434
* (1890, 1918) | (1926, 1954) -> 212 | -0.01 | 424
